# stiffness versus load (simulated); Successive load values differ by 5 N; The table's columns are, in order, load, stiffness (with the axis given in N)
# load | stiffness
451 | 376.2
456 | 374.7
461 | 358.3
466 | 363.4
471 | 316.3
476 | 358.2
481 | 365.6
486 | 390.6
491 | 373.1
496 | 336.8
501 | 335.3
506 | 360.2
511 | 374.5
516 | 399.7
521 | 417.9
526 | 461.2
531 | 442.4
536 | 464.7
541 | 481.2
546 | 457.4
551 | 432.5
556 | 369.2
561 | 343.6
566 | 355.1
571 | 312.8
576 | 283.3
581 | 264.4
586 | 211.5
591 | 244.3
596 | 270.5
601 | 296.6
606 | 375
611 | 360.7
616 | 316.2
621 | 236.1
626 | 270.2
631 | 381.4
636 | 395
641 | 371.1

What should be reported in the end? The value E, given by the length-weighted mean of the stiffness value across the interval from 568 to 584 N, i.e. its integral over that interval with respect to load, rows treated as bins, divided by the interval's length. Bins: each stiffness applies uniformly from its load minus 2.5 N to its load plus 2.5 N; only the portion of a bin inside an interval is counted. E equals 287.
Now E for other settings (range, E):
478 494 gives 375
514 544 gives 445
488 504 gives 350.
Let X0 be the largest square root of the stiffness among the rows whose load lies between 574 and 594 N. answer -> 16.8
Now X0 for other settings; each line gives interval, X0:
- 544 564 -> 21.4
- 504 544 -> 21.9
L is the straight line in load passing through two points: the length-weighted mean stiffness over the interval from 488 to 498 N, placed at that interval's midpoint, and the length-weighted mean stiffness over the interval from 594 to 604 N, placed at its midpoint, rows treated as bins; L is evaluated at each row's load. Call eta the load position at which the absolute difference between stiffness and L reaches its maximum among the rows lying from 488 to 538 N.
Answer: 536 N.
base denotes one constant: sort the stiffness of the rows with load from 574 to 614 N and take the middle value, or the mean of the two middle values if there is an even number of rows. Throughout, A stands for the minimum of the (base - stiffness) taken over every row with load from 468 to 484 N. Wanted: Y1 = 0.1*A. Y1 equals -8.9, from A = -89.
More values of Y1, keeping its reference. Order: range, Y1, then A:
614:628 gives -3.9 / -39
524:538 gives -18.8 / -188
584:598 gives 0.6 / 6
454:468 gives -9.8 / -98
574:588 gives -0.6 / -6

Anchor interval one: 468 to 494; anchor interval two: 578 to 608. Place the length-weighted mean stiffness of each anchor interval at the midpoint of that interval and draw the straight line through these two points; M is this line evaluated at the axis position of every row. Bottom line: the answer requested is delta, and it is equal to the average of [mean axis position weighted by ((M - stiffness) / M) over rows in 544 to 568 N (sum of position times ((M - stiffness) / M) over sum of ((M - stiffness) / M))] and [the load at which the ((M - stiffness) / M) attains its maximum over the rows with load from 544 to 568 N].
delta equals 557.1 N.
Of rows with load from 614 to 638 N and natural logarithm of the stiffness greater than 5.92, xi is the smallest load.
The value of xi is 631 N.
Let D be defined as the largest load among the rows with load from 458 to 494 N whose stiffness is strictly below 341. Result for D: 471 N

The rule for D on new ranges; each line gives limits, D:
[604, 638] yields 626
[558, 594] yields 591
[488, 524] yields 501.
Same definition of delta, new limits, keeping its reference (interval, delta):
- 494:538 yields 511.6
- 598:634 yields 618.8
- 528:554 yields 536.1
